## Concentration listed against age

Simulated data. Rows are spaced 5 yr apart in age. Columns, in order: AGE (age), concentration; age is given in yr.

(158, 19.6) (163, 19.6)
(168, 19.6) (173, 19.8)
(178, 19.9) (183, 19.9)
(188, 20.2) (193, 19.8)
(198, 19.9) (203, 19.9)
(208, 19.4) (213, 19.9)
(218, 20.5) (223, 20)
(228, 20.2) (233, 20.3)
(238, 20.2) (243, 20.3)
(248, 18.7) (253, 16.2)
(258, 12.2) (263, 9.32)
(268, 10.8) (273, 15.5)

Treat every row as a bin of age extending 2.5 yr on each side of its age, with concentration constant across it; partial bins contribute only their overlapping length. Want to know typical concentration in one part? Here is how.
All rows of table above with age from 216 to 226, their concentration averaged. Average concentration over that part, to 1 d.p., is 20.2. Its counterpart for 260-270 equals 10.1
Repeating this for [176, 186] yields 19.9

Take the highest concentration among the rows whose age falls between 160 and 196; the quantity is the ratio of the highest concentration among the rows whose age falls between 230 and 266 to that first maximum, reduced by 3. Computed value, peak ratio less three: -1.995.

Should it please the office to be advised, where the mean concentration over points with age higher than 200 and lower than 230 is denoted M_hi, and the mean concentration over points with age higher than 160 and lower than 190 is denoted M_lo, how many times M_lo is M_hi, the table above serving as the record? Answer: 1.01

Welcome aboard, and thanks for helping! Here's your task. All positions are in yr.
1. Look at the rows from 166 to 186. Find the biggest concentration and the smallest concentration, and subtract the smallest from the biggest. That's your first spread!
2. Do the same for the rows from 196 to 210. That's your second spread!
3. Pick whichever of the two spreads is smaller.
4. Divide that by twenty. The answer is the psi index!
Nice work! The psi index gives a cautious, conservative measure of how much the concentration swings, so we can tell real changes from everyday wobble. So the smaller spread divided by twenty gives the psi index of 0.015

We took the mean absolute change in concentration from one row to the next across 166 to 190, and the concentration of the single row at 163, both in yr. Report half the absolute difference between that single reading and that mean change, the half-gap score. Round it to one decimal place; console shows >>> 9.7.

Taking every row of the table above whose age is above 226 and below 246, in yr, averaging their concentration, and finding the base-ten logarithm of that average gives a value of 1.31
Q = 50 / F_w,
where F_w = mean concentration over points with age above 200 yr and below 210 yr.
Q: 2.54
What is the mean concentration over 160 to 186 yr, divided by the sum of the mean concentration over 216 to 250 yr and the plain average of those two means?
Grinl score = 0.495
